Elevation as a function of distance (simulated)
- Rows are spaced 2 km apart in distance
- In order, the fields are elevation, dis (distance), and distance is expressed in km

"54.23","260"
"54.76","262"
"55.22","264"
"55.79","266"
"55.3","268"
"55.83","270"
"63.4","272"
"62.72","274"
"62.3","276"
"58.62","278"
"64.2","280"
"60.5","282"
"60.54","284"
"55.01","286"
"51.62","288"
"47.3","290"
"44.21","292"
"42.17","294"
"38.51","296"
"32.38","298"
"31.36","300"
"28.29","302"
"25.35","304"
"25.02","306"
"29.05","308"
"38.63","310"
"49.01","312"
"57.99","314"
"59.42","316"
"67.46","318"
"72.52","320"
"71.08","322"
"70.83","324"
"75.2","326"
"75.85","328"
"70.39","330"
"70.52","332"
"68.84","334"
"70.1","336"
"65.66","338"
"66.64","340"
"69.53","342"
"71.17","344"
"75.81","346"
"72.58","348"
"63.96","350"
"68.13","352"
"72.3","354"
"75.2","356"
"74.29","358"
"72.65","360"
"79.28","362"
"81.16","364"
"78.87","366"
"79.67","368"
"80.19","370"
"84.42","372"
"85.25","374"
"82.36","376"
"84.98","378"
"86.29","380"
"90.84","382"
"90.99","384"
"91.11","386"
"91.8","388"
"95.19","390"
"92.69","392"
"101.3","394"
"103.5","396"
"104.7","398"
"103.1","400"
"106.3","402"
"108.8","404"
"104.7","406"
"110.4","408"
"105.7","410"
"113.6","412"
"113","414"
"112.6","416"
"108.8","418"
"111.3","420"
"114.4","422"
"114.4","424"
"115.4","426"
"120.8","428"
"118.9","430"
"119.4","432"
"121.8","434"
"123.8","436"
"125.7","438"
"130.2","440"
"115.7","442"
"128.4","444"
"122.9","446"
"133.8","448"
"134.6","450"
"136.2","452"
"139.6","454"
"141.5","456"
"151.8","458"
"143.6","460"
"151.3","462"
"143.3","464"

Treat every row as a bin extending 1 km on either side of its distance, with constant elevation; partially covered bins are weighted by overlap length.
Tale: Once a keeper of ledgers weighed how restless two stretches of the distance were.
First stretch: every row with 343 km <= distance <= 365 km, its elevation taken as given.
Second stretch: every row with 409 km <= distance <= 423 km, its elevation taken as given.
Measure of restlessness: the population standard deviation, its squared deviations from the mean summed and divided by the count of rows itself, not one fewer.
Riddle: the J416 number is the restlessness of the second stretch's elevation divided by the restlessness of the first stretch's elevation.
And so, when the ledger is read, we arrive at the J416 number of 0.63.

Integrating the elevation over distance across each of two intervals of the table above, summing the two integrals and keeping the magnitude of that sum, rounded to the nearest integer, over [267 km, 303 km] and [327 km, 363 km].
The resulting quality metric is 4394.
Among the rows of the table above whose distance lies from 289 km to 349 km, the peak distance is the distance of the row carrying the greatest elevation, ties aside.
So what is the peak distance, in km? 328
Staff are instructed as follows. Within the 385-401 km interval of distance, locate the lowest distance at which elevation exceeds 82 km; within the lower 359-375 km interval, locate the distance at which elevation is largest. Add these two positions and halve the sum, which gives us 380 km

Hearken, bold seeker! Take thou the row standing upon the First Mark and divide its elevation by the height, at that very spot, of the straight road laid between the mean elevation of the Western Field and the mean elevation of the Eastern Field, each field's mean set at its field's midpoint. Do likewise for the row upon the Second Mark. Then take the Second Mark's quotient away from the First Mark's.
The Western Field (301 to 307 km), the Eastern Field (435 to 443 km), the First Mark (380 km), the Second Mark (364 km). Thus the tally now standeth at -0.10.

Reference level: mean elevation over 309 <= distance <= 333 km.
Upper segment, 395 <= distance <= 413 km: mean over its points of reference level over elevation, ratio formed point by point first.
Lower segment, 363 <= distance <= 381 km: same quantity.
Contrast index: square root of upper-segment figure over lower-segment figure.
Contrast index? 0.88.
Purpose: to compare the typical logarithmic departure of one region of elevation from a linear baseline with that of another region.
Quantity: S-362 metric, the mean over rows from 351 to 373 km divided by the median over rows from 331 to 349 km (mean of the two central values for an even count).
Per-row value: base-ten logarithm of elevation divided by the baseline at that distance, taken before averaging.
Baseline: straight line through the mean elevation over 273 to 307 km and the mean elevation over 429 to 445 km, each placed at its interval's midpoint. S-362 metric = 1.9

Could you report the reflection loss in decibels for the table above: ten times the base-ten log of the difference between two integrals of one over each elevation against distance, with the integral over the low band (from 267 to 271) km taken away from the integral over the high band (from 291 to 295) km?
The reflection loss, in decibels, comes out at -17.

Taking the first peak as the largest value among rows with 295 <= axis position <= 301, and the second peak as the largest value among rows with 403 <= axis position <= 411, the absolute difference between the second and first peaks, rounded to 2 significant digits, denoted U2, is 72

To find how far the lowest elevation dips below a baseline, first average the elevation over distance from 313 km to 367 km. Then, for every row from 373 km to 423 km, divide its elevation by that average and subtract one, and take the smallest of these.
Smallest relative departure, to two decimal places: 0.16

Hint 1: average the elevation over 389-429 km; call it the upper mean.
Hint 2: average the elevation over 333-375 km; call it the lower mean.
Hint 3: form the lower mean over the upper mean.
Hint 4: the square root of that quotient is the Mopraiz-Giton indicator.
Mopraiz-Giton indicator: 0.83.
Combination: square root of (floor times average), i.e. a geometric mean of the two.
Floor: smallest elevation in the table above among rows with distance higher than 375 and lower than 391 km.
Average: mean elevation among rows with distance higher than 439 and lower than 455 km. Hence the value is 104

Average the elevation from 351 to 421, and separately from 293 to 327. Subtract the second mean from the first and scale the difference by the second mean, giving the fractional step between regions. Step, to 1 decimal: 0.9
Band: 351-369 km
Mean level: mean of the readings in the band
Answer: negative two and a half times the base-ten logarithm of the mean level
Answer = -4.7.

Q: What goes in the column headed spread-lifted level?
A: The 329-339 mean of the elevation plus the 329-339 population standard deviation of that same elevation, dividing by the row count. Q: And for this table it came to 71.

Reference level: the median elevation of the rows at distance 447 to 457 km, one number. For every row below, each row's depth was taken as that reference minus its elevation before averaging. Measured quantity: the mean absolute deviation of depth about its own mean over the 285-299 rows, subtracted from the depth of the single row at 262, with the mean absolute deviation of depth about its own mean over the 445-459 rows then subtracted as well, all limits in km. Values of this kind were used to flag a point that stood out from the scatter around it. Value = 69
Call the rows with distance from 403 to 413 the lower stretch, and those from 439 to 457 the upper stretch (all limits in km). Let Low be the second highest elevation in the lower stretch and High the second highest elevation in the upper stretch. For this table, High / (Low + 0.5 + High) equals 0.557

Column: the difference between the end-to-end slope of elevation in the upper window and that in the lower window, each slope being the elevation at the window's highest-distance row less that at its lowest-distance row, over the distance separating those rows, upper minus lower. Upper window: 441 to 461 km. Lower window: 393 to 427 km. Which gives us 1.1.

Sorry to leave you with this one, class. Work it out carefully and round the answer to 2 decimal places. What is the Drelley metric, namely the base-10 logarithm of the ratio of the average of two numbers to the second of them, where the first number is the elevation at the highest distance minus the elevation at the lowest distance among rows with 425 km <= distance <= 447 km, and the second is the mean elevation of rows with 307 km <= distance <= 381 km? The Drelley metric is -0.26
